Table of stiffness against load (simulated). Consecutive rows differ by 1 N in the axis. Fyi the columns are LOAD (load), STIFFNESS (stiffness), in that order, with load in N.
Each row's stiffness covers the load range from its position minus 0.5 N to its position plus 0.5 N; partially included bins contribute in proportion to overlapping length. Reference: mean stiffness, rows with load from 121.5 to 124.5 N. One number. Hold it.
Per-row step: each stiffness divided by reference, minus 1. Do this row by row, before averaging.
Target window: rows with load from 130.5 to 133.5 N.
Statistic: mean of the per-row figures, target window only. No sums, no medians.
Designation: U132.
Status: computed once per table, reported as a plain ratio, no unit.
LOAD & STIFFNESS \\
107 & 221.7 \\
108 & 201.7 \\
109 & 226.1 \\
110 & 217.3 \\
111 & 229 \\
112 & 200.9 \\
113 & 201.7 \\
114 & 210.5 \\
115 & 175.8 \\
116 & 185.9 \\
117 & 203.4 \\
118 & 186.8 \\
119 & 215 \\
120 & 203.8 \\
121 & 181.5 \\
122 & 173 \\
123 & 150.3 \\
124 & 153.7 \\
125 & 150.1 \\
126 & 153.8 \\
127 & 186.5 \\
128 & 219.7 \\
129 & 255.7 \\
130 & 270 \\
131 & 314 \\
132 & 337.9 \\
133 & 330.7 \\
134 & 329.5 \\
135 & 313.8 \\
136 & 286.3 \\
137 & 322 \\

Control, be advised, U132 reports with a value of 1.06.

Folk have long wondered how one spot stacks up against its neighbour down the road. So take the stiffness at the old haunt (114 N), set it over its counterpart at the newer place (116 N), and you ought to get 1.13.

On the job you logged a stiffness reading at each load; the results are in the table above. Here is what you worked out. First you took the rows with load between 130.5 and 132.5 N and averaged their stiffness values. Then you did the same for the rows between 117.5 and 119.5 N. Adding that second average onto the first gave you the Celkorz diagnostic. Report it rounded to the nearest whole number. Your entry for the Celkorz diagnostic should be 527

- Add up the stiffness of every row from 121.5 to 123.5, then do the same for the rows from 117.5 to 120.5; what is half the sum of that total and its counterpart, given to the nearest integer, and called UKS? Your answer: 464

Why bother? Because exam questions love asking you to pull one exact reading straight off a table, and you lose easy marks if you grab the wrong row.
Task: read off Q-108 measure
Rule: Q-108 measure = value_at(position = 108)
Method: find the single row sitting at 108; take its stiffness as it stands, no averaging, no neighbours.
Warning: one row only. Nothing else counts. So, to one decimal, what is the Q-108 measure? 201.7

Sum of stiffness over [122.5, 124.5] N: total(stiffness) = 304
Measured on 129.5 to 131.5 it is 584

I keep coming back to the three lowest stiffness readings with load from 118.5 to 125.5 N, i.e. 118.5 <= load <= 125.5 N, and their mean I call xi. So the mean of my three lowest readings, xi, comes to 151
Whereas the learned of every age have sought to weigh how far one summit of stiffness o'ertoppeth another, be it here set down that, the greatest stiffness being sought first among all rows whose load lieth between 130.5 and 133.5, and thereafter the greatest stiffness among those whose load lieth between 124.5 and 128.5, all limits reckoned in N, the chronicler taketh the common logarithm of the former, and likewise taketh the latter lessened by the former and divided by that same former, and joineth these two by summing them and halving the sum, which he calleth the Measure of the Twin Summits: 1.089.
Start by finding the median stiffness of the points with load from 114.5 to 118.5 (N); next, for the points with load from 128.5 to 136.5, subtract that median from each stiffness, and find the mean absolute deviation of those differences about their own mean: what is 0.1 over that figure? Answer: 0.0039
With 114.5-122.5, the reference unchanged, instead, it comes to 0.0080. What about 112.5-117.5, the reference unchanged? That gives 0.0086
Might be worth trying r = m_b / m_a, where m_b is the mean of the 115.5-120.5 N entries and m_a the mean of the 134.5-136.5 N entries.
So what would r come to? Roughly 0.66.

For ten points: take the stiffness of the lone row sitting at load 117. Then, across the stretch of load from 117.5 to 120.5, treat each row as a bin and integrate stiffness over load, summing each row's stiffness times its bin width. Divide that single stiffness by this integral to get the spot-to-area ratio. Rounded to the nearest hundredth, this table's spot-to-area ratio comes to 0.34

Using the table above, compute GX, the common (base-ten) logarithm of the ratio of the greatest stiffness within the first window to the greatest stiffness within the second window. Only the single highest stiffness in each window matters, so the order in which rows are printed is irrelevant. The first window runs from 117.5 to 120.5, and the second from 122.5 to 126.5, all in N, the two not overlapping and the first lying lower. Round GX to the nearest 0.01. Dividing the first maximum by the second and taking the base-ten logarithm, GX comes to 0.15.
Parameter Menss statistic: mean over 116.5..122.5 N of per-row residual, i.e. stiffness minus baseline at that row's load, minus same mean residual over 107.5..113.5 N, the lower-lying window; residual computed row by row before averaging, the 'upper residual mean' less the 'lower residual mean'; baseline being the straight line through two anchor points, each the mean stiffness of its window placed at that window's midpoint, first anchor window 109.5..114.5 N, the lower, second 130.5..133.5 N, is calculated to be -71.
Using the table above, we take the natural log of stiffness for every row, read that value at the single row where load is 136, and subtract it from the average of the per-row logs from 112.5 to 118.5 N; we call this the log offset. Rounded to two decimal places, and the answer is -0.39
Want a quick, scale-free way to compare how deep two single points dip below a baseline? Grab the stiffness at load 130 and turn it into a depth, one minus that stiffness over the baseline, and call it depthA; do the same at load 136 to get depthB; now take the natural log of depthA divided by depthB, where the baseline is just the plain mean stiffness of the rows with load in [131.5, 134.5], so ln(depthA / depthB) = 0.3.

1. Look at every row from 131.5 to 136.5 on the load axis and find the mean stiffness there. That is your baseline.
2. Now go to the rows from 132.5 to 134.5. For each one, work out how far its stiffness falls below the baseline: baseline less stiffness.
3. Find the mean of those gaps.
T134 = -10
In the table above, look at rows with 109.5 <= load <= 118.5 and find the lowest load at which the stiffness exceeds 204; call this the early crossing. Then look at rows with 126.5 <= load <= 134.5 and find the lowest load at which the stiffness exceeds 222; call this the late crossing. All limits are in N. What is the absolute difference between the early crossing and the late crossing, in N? 19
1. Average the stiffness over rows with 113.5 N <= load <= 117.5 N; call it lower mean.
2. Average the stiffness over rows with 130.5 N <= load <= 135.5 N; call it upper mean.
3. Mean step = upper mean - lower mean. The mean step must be 131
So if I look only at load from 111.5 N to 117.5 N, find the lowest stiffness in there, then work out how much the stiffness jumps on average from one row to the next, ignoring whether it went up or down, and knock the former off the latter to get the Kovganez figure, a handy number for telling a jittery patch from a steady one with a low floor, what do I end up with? -161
